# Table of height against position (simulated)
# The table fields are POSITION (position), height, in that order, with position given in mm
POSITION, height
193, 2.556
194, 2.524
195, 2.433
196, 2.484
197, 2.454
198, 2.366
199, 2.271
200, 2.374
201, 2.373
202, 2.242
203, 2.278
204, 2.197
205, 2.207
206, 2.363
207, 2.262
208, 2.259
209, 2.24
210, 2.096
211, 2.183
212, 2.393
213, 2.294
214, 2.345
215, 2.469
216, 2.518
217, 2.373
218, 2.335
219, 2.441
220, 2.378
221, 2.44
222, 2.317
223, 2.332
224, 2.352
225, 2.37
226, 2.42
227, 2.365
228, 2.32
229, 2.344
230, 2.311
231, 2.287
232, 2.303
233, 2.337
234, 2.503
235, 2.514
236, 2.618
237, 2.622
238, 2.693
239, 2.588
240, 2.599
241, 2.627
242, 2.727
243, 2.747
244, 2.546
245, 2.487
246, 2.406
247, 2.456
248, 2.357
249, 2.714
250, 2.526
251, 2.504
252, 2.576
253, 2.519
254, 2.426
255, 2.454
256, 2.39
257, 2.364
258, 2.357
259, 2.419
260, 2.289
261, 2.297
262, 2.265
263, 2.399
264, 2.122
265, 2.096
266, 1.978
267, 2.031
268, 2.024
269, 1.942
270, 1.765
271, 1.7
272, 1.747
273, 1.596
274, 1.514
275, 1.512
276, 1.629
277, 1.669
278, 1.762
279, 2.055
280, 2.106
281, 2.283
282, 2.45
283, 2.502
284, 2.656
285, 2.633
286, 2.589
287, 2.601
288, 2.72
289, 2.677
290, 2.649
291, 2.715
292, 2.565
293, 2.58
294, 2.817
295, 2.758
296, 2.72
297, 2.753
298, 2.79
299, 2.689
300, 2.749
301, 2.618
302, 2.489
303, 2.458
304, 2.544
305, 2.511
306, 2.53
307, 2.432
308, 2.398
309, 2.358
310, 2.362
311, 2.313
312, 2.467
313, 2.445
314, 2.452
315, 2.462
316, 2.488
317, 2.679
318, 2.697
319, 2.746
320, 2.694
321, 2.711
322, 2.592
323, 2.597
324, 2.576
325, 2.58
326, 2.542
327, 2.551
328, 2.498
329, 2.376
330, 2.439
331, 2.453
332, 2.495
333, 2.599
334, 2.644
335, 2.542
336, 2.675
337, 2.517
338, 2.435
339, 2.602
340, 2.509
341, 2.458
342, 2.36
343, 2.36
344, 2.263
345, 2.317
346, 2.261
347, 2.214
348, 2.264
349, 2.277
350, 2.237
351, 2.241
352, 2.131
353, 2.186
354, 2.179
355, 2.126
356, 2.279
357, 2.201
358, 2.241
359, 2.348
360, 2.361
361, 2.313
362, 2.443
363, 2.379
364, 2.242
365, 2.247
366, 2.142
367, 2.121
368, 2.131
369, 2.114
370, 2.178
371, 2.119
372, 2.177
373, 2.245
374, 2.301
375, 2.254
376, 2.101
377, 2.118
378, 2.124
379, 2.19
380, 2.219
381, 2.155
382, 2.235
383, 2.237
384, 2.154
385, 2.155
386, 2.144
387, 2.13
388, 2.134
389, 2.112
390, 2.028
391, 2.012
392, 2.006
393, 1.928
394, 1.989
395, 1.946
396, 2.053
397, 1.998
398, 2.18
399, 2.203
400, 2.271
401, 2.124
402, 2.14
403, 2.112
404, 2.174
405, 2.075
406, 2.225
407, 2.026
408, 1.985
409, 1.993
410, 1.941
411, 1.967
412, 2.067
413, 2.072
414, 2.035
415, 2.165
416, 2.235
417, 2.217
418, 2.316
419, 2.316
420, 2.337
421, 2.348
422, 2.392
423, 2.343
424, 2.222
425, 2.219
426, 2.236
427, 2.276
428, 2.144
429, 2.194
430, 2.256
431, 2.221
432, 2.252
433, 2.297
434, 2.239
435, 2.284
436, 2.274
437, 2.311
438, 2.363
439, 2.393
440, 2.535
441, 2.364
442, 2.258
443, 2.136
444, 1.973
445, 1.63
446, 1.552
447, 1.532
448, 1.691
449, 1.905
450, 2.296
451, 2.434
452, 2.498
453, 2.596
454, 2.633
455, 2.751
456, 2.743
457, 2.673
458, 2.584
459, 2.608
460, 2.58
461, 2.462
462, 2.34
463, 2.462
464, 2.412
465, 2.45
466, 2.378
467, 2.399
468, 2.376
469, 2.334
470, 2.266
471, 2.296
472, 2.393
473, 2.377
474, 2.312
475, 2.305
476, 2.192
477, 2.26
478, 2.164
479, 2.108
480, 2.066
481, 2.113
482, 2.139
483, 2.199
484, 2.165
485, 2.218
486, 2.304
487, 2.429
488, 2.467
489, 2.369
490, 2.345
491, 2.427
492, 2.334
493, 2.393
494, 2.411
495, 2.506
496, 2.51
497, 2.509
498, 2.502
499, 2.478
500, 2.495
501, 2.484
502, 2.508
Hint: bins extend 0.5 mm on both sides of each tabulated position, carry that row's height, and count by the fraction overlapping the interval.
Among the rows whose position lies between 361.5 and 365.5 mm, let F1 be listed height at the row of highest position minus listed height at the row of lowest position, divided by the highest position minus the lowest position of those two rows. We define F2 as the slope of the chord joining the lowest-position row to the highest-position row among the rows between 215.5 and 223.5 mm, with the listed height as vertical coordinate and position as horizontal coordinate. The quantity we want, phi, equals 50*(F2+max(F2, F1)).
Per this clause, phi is -3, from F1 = -0.07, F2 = -0.03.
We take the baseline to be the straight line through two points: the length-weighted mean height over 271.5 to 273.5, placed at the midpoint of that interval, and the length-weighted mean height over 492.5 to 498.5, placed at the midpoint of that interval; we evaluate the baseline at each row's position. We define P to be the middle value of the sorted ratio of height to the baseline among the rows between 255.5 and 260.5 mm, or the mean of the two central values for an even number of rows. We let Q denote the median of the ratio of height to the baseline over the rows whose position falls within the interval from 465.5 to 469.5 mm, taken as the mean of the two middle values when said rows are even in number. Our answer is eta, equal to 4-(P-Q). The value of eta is 3.5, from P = 1.5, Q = 1.00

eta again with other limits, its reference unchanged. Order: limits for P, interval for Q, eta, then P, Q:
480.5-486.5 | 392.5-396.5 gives 4.0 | 0.9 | 0.93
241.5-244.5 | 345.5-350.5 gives 3.4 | 1.7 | 1.17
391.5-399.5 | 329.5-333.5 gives 4.4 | 0.9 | 1.31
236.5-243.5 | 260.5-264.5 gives 3.7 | 1.7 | 1.40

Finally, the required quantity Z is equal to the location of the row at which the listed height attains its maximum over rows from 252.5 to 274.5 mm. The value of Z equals 253 mm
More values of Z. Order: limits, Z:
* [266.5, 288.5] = 288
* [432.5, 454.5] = 454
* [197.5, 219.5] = 216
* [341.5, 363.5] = 362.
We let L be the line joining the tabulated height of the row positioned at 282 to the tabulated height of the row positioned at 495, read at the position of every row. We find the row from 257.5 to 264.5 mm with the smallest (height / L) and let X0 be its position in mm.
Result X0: 264 mm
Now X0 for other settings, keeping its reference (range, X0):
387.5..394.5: 393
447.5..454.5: 448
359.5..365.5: 364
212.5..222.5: 213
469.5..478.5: 478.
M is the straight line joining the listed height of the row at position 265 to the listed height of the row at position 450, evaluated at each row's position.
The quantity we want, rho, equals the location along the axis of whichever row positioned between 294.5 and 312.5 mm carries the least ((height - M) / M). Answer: 311 mm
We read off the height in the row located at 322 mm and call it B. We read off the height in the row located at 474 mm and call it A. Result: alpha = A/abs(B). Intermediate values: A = 2.312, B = 2.592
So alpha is 0.89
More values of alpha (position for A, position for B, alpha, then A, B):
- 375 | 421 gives 0.96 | 2.254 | 2.348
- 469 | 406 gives 1.05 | 2.334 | 2.225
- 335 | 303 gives 1.03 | 2.542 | 2.458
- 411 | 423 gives 0.84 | 1.967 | 2.343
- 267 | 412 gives 0.98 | 2.031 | 2.067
